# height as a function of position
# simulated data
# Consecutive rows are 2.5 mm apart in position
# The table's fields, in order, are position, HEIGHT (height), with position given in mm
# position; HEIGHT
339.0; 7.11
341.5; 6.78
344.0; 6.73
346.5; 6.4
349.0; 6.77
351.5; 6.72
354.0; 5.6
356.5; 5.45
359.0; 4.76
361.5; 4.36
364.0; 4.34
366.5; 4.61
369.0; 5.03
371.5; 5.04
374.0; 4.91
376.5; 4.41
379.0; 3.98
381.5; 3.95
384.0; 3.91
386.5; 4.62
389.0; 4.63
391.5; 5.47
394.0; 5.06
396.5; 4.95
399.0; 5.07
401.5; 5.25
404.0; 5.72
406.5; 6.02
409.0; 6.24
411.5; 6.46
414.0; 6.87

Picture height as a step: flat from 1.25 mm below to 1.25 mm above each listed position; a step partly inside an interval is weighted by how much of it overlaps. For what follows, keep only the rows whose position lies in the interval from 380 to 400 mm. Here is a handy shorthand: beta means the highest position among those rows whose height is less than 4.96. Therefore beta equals 396.5 mm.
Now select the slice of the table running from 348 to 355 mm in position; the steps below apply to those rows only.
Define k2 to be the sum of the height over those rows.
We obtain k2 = 19.1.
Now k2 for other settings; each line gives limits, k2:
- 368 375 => 15.0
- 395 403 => 15.3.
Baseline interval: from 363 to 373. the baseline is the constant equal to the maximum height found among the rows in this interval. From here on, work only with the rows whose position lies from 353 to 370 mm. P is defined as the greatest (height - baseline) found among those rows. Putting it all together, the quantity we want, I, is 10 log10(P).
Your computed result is -2.5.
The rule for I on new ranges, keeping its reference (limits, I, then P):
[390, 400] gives -3.7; 0.43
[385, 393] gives -3.7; 0.43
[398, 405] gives -1.7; 0.68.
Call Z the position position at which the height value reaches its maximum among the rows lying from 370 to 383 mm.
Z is 371.5 mm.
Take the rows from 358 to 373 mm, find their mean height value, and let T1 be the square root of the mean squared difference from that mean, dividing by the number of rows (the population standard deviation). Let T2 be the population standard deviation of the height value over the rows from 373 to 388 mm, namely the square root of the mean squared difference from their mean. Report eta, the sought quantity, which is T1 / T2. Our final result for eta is 0.7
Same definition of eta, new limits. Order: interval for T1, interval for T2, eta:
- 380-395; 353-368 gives 1.1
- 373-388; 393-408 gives 1.0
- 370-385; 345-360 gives 0.6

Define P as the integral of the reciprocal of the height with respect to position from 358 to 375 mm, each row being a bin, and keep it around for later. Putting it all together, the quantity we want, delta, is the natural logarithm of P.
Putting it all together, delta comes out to 1.3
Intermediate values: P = 3.6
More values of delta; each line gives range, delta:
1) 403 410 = 0.2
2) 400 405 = -0.1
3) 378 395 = 1.3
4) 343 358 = 0.9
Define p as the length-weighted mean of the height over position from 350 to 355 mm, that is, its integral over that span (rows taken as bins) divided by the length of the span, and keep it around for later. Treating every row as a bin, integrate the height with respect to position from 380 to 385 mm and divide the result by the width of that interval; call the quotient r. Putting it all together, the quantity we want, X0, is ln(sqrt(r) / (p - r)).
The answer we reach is -0.14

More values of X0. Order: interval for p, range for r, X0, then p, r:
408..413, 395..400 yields 0.49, 6.4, 5.01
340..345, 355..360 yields 0.33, 6.8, 5.15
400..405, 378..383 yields 0.29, 5.5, 3.96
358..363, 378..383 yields 1.24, 4.5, 3.96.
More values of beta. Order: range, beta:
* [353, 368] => 366.5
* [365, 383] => 381.5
